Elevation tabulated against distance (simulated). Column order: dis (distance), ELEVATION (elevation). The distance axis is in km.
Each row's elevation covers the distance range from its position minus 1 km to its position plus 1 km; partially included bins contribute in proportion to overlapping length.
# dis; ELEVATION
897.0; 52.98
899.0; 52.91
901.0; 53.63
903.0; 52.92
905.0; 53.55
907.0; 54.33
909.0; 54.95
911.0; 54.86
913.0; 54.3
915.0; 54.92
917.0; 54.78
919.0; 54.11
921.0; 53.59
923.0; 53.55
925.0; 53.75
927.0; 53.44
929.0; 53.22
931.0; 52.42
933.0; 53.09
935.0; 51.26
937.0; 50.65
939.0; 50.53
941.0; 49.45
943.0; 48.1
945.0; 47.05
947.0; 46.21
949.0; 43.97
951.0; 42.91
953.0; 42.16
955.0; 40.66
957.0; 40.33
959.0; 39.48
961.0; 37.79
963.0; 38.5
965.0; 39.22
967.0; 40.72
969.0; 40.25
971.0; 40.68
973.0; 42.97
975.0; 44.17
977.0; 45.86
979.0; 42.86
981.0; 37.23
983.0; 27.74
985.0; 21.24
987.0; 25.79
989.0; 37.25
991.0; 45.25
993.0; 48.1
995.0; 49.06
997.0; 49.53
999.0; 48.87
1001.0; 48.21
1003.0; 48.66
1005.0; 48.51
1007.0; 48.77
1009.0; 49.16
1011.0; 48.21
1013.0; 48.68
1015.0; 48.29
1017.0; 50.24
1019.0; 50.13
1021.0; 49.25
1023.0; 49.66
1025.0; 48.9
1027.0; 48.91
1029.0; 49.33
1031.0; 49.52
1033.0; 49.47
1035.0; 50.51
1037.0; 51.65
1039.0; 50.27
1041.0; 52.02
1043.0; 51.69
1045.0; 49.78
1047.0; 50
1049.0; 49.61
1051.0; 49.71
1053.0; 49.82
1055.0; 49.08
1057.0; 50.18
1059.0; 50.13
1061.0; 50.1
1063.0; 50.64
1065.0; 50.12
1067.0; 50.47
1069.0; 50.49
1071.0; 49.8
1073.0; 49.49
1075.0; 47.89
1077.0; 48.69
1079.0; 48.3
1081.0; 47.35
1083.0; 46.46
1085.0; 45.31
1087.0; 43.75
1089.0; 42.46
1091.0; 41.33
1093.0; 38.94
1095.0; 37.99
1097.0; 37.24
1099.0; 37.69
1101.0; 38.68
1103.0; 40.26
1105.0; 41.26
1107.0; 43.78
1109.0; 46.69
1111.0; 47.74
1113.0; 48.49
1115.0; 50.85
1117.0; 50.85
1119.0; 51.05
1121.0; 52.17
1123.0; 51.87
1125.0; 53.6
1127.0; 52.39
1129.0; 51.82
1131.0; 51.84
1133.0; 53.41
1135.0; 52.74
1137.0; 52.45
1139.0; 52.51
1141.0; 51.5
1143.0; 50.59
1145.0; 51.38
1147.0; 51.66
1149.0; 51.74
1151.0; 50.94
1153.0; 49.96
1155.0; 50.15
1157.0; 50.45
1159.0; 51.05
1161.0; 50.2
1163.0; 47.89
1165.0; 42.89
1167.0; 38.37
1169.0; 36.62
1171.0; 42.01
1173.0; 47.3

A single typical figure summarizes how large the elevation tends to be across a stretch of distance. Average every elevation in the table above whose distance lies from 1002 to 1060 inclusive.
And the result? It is 50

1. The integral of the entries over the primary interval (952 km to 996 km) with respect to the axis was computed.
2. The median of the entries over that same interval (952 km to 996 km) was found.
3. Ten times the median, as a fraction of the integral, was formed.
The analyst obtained 0.233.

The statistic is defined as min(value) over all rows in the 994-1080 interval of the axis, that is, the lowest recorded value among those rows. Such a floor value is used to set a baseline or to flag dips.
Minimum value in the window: 47.89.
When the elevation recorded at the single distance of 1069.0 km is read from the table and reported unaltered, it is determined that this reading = 50.49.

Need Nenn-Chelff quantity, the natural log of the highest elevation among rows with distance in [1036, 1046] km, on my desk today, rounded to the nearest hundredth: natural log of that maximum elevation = 3.95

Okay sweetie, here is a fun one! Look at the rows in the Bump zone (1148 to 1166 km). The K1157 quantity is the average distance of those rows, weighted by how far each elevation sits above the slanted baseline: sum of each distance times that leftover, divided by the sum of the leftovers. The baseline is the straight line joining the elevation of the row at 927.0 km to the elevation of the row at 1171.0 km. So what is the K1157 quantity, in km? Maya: 1155.8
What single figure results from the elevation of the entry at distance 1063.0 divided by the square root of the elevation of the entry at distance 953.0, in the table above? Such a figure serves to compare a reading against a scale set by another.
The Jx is 7.8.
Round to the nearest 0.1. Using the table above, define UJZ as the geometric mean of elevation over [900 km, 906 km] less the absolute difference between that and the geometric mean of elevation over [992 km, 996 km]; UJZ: 48.6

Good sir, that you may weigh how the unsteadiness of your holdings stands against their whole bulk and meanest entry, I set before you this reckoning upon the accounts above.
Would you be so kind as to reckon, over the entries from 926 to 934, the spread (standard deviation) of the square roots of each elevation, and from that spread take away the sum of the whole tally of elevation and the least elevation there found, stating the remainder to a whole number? -265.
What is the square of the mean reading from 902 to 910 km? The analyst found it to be 2909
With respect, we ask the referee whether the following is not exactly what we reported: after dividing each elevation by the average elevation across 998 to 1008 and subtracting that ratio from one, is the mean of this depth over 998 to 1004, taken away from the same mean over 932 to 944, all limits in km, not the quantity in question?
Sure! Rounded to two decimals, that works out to -0.04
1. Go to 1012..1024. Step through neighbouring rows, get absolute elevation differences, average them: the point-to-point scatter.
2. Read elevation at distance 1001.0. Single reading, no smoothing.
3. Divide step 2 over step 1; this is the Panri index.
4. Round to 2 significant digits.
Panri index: 64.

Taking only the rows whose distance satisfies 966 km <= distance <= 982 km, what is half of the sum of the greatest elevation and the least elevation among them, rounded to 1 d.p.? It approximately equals 41.5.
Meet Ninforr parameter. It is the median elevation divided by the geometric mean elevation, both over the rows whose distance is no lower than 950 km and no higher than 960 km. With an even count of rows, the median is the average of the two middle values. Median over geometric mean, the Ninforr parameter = 0.99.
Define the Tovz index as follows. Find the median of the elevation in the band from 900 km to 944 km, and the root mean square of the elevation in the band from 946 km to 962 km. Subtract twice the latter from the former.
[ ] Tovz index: -30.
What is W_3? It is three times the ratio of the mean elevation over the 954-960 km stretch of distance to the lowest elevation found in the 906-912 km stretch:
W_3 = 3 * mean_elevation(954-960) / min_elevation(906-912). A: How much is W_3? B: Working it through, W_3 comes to 2.2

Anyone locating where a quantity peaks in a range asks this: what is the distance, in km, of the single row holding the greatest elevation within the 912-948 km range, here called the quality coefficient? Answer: 915.0 km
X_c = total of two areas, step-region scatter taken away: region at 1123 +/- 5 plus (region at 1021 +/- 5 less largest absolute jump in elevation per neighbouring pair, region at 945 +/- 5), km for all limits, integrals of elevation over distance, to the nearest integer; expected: 1016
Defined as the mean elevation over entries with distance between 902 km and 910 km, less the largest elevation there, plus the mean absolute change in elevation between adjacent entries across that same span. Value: -0.34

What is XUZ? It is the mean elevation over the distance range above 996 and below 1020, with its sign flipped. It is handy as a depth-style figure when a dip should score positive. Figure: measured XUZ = -48.9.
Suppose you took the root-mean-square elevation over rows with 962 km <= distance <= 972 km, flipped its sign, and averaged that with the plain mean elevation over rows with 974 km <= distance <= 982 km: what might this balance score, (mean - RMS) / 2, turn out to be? 1.3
